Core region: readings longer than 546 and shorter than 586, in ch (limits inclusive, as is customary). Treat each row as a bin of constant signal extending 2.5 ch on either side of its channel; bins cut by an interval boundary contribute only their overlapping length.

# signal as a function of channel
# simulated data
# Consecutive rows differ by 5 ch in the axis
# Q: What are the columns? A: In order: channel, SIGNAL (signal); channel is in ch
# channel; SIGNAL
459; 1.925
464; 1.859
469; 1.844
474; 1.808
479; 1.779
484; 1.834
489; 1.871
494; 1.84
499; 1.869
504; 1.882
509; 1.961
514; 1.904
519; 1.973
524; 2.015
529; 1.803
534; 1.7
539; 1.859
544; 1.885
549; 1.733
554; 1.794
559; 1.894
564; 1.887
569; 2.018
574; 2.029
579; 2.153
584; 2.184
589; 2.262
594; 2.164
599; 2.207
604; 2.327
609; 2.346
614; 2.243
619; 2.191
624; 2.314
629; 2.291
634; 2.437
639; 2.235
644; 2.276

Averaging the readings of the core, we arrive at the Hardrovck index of 1.96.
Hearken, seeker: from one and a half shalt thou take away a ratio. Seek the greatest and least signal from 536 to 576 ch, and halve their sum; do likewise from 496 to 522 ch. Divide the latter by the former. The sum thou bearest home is 0.48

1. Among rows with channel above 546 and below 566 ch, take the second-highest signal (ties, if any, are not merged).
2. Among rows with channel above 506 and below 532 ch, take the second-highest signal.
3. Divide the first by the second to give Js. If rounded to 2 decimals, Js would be 0.96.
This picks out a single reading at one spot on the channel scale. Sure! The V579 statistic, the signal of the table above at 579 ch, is 2.153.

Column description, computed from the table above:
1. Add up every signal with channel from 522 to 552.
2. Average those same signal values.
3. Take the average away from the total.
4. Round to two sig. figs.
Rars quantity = 9.2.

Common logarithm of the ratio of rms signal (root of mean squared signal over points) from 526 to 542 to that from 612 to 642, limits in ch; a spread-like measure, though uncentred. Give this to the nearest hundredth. -0.11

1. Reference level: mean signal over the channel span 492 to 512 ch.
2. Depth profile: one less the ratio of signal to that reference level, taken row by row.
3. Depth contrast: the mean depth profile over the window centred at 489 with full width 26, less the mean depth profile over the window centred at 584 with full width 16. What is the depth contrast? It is 0.19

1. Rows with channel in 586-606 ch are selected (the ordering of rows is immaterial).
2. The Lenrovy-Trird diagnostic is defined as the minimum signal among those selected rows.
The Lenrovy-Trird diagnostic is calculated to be 2.164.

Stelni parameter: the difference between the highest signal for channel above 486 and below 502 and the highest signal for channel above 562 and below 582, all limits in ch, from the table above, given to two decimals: -0.28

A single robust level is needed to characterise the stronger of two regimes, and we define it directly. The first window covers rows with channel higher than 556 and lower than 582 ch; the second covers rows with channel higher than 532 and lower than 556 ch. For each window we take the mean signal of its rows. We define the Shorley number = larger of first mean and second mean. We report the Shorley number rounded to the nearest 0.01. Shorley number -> 2.00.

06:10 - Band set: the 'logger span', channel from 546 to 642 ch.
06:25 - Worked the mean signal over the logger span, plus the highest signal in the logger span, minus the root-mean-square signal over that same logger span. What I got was 2.43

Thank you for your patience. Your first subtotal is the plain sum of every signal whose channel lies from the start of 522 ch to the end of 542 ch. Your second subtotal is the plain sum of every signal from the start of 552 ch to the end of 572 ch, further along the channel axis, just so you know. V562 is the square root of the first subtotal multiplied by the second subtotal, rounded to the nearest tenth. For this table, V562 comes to 7.5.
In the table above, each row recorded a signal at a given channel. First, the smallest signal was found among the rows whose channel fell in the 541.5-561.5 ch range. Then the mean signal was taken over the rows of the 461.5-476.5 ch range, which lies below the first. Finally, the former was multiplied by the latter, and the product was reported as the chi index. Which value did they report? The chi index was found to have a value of 3.2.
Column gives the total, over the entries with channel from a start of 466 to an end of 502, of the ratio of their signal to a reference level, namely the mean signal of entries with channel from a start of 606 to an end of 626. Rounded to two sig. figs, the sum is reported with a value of 5.6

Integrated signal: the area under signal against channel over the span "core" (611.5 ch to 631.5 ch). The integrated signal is 45.2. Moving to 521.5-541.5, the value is 36.9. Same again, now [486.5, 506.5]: 37.3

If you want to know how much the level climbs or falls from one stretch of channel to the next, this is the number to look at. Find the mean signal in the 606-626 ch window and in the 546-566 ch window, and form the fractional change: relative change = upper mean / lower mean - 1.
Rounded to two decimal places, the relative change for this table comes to 0.24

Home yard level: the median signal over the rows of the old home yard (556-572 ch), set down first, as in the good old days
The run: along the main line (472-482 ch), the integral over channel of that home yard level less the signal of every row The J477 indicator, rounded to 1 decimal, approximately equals 1.0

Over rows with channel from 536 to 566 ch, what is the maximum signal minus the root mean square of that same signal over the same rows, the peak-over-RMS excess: 0.051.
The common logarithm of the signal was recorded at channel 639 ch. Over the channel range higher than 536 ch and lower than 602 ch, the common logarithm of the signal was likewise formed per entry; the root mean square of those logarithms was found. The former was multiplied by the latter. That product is 0.106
